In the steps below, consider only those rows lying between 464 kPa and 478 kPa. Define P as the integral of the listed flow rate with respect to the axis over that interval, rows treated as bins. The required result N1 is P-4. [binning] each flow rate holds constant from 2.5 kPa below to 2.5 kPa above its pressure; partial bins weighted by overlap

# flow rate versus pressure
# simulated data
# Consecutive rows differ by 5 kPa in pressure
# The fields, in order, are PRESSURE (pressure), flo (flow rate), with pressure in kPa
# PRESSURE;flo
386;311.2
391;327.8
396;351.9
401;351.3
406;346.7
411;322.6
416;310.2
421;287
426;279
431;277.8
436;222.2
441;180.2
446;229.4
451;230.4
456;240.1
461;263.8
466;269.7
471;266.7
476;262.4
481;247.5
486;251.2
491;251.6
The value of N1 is 3724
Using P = 3728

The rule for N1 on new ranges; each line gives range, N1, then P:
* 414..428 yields 4082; 4086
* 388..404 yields 5480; 5484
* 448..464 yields 3917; 3921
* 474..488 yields 3545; 3549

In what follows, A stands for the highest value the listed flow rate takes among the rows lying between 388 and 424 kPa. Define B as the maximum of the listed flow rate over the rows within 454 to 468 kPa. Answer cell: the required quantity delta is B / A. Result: 0.77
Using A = 351.9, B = 269.7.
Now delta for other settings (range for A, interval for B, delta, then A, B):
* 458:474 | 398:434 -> 1.30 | 269.7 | 351.3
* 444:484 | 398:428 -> 1.30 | 269.7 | 351.3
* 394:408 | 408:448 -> 0.92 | 351.9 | 322.6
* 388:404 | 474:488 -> 0.75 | 351.9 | 262.4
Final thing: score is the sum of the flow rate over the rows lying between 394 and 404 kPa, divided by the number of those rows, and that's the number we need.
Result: 352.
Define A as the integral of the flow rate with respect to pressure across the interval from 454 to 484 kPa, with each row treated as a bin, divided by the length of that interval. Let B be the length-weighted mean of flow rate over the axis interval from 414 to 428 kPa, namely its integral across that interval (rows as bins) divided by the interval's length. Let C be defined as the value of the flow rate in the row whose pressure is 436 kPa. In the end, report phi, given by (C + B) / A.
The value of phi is 2.0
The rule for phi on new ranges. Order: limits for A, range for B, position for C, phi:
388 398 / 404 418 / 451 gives 1.6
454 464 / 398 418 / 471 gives 2.4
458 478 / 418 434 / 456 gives 2.0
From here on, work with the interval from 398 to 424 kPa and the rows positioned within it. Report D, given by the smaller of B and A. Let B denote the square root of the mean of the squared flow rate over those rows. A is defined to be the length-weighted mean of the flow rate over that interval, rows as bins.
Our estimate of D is 323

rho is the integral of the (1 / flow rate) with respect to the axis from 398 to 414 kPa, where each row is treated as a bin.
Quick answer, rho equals 0.047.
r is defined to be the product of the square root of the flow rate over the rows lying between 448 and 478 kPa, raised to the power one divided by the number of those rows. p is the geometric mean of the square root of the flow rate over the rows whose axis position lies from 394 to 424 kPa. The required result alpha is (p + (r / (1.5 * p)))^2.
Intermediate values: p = 18.09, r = 16.0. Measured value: 349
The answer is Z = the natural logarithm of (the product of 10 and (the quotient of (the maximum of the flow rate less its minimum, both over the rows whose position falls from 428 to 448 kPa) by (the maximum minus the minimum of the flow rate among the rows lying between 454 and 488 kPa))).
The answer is 3.5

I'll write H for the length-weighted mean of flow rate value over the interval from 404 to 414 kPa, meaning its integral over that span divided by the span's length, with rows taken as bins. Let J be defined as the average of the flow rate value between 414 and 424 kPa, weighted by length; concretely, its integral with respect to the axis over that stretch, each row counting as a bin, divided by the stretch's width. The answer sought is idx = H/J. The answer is 1.12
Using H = 333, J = 297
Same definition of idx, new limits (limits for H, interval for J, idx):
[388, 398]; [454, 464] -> 1.33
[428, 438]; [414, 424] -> 0.85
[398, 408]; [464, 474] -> 1.30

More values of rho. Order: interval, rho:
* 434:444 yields 0.050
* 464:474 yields 0.037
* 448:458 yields 0.043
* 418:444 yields 0.107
